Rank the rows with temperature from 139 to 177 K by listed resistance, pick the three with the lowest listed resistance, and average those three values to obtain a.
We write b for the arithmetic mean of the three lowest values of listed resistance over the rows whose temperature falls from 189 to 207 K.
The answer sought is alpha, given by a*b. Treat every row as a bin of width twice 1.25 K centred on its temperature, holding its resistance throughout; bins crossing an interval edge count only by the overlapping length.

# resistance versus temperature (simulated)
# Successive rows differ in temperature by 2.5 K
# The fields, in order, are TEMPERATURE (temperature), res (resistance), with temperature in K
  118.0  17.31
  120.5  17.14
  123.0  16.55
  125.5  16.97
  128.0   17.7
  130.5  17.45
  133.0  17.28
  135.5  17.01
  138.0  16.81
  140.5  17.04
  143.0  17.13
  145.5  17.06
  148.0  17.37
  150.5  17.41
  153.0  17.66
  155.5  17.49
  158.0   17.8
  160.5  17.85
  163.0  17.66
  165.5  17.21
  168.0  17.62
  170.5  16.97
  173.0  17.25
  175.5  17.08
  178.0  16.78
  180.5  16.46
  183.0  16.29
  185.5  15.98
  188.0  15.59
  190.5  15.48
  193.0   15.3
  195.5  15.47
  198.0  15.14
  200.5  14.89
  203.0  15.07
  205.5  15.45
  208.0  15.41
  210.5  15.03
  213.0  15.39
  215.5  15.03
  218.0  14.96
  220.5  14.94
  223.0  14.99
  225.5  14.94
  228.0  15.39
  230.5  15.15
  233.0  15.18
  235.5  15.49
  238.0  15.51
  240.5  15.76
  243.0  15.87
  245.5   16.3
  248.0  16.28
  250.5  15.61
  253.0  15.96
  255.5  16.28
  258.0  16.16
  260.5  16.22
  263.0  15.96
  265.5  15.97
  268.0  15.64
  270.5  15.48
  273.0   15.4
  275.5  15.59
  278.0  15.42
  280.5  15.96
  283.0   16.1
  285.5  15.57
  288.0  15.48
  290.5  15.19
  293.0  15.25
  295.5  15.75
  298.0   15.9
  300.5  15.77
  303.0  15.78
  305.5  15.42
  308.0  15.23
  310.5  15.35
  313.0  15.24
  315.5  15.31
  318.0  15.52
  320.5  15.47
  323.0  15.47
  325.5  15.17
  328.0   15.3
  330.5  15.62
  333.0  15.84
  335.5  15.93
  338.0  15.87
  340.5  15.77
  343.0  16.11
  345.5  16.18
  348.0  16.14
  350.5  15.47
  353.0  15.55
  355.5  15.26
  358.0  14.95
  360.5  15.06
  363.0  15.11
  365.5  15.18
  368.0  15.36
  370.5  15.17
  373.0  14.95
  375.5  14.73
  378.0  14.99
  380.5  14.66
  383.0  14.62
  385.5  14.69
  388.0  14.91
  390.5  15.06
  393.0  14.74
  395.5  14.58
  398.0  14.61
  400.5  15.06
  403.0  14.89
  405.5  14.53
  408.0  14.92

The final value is 256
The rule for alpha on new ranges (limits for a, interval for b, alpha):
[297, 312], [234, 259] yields 238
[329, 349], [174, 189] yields 251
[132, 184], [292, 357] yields 251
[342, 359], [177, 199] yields 233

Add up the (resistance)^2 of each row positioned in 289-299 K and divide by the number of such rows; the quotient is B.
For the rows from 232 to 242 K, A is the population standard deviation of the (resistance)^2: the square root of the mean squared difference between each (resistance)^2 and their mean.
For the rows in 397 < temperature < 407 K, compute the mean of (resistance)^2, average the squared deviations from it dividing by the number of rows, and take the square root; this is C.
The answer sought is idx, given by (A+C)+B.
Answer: 254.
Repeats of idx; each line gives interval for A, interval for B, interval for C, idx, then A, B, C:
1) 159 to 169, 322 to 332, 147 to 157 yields 249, 8.2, 237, 4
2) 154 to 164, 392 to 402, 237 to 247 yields 232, 4.9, 218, 9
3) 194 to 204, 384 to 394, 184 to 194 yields 235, 6.4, 221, 8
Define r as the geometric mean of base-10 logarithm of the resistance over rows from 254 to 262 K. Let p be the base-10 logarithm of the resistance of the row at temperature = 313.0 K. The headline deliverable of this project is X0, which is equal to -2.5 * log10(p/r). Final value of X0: 0.02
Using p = 1.18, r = 1.21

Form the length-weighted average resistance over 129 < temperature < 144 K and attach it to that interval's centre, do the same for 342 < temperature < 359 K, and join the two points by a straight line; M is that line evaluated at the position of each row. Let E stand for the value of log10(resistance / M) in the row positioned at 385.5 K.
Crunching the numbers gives -0.021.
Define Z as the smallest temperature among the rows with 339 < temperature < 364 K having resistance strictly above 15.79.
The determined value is 343.0 K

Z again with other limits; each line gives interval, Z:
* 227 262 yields 243.0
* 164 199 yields 165.5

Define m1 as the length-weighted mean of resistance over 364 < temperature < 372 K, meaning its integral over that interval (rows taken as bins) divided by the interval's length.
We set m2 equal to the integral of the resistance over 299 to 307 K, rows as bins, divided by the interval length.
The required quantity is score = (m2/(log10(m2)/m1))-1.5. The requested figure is 198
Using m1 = 15.2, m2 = 15.7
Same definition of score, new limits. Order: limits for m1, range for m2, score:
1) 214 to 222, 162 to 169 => 209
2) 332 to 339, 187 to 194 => 205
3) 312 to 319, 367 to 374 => 196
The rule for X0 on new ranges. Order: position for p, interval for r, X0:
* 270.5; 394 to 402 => -0.02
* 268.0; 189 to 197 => -0.01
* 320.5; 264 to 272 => 0.01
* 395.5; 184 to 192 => 0.03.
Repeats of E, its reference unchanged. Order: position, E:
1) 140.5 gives -0.002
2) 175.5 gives 0.006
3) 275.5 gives -0.016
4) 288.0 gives -0.017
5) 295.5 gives -0.008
